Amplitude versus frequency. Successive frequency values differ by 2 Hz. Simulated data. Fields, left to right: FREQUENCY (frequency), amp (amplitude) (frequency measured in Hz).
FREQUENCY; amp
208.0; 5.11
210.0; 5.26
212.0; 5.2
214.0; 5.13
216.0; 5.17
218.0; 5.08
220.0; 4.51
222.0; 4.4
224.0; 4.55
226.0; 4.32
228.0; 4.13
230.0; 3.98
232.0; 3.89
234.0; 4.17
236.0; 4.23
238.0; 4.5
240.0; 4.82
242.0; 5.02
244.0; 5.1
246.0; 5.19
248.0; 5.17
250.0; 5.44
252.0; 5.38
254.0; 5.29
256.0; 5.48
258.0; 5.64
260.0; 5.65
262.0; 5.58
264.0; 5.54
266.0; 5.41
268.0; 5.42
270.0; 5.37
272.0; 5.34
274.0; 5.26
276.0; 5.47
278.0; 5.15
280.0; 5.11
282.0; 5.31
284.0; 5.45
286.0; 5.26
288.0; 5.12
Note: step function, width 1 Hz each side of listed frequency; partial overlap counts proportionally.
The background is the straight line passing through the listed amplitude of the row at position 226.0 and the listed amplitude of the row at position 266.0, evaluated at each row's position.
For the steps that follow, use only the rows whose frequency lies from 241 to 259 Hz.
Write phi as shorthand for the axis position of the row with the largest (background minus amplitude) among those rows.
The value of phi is 254.0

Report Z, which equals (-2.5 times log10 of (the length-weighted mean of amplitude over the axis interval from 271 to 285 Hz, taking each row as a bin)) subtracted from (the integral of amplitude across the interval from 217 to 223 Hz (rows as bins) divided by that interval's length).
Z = 6.47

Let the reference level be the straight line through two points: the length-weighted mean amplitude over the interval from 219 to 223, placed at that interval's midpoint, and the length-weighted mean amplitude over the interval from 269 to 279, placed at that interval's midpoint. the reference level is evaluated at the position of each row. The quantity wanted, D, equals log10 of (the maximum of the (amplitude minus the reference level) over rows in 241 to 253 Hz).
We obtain -0.29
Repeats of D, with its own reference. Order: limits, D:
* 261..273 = -0.34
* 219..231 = -1.15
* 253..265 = -0.23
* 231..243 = -0.65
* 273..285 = -0.92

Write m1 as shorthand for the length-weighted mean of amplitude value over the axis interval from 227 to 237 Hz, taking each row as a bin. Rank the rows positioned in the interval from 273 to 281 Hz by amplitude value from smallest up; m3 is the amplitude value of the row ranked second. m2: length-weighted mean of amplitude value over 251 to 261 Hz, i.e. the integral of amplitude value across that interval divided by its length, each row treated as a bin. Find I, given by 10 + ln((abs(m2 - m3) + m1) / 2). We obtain 10.8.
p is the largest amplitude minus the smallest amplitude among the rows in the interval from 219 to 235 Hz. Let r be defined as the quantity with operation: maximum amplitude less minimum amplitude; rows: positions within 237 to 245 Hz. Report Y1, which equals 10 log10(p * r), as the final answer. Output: -4.02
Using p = 0.66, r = 0.6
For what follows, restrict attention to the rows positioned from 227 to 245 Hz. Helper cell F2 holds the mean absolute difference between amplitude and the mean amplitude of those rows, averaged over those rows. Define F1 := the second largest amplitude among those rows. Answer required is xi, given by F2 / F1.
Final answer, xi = 0.077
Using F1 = 5.02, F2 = 0.39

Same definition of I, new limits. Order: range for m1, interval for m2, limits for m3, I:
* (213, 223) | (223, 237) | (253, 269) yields 11.1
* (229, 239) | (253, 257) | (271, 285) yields 10.8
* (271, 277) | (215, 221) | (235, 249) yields 11.1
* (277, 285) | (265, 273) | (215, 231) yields 11.2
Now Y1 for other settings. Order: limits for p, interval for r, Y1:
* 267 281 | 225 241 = -4.75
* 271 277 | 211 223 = -7.75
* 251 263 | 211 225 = -5.41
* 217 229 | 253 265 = -4.66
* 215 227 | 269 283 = -5.14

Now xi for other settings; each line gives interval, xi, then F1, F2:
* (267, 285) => 0.018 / 5.45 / 0.10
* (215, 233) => 0.066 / 5.08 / 0.34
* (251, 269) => 0.018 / 5.64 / 0.10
